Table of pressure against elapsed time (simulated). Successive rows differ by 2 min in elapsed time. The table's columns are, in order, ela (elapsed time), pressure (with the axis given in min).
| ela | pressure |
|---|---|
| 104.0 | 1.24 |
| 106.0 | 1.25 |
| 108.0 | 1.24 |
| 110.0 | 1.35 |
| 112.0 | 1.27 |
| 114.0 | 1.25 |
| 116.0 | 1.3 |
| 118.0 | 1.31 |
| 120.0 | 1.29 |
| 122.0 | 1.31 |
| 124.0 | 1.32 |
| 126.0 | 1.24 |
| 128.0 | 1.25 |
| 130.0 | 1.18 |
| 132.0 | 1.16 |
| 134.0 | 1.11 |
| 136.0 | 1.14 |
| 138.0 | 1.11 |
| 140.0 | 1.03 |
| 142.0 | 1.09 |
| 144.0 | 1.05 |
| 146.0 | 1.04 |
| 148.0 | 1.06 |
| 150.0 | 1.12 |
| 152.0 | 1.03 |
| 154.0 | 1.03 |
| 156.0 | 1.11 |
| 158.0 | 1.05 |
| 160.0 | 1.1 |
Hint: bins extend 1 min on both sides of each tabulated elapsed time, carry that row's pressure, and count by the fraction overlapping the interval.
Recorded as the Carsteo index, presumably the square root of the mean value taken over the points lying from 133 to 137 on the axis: 1.06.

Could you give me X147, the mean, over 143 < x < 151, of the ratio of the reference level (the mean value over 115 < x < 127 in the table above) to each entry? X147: 1.21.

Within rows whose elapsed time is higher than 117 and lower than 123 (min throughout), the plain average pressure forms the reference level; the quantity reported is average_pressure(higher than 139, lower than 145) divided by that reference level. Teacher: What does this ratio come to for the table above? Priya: 0.81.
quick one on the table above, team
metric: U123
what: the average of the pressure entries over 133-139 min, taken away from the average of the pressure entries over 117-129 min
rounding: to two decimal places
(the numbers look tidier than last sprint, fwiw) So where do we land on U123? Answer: 0.17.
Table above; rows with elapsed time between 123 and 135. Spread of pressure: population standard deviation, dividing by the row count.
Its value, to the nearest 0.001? 0.068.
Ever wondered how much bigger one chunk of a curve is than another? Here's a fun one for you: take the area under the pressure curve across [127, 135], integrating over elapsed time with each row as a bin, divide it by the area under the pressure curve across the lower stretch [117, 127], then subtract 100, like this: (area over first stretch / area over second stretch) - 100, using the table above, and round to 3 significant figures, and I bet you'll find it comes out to -99.3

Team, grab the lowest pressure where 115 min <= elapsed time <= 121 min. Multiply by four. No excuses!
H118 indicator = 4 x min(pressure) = 5.2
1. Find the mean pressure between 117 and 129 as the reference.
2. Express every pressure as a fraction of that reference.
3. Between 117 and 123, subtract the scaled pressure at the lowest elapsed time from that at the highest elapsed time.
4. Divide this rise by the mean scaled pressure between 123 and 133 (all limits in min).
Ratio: 0.000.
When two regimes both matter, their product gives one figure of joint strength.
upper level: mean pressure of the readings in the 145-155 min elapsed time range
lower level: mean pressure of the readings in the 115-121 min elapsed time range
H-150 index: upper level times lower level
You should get 1.37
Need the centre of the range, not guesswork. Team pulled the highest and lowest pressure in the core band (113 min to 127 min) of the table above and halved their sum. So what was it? 1.28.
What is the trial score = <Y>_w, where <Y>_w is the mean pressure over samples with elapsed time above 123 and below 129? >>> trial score 1.27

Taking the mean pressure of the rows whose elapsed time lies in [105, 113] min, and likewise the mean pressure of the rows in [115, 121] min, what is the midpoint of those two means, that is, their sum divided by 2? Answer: 1.29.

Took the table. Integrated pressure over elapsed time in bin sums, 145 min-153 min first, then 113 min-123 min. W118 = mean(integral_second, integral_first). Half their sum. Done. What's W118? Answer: 10.7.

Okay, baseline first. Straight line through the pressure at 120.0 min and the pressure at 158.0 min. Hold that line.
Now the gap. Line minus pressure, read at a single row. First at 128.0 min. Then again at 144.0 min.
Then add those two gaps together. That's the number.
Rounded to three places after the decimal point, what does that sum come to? 0.078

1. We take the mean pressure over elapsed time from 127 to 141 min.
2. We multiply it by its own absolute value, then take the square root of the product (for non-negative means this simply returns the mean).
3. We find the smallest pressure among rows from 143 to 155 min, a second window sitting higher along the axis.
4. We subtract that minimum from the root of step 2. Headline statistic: 0.11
